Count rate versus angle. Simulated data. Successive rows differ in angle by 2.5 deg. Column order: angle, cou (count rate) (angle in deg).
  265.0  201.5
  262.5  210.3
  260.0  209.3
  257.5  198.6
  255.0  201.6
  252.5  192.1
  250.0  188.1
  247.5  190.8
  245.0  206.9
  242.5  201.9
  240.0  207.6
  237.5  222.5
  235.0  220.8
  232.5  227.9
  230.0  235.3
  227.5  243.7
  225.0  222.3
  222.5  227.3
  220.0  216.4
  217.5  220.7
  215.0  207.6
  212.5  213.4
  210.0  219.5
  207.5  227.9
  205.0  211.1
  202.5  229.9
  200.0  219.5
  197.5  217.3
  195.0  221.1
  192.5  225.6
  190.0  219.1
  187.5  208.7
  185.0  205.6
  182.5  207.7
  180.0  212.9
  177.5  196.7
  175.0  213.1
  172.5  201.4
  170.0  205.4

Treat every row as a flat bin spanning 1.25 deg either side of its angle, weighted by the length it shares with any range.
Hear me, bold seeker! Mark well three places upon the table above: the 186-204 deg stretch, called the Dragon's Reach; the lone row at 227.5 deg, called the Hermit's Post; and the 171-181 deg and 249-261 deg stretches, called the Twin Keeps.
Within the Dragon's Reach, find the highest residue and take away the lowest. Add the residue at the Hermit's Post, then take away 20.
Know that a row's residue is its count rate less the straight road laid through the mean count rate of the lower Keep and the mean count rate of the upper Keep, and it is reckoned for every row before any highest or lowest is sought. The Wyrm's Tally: 46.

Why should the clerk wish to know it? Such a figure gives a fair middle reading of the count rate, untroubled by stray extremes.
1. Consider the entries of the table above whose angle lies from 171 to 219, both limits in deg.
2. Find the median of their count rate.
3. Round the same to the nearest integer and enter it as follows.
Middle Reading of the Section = 213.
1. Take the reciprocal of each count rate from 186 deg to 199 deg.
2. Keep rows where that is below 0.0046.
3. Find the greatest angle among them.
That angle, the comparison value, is 195.0 deg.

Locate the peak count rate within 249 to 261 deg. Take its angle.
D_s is 260.0 deg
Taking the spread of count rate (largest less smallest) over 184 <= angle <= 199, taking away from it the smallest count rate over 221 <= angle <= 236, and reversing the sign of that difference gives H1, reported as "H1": 201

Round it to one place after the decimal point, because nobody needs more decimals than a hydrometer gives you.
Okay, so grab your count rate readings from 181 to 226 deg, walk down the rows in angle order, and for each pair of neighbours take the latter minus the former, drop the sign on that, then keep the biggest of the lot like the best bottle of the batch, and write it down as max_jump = 18.8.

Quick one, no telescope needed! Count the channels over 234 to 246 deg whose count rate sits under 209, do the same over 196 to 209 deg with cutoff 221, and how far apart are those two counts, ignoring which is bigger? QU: 0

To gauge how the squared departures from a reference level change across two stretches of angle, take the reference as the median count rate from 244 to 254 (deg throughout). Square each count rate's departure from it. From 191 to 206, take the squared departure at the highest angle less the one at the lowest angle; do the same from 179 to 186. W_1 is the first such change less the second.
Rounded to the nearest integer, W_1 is -520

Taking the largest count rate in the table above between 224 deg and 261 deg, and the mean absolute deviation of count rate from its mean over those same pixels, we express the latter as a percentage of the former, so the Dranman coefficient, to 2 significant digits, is 5.7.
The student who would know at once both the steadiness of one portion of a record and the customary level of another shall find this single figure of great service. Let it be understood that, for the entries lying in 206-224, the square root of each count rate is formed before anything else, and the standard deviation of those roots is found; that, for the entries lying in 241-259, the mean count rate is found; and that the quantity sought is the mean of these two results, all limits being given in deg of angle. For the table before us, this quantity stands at 99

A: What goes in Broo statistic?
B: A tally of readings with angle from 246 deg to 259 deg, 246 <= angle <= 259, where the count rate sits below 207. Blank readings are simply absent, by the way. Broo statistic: 5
